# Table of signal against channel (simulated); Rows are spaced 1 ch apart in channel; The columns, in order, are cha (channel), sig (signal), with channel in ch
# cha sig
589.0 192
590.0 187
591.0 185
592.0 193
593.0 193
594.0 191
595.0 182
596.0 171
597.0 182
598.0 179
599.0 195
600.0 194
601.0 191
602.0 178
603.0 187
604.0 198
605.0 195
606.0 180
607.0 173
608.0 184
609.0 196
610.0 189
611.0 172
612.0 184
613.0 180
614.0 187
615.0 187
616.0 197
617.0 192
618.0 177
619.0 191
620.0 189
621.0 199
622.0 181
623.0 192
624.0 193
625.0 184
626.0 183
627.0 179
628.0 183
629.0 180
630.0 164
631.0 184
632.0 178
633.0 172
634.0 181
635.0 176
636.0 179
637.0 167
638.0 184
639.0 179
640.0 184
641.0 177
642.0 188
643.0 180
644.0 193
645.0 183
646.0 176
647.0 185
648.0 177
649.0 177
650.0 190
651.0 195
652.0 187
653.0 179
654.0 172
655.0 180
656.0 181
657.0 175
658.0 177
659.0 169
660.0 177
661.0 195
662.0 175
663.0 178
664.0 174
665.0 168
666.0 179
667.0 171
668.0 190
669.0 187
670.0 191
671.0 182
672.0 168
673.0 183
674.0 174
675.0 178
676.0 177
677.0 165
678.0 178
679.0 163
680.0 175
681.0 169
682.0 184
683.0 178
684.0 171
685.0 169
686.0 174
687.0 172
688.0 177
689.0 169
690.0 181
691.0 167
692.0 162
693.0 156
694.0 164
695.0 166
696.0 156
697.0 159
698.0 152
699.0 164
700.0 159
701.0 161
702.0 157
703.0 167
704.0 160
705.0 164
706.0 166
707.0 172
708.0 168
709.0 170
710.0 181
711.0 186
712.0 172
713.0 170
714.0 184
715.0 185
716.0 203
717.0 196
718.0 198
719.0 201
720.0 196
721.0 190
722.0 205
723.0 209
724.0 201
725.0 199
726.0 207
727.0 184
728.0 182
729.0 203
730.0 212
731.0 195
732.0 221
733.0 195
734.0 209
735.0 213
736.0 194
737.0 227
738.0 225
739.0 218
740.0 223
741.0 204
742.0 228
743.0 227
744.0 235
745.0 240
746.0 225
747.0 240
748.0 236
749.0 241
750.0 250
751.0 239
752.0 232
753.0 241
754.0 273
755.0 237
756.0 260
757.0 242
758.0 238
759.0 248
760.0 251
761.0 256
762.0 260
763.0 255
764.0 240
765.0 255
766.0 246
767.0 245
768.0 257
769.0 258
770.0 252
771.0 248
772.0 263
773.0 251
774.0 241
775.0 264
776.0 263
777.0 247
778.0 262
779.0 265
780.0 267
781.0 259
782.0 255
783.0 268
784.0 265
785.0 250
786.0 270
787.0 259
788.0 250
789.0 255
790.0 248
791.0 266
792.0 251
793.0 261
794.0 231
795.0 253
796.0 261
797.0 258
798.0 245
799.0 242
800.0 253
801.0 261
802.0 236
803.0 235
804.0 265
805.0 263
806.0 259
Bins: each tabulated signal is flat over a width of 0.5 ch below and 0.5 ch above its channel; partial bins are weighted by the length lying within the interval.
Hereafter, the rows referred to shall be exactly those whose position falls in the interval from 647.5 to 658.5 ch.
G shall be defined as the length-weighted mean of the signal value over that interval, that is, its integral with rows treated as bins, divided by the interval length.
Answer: 181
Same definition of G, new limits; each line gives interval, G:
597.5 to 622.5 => 187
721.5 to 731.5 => 200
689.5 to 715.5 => 167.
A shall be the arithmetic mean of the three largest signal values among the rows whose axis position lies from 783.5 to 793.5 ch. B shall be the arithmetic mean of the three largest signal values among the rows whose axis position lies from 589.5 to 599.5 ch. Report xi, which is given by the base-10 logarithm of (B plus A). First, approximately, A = 267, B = 194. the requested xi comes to 2.66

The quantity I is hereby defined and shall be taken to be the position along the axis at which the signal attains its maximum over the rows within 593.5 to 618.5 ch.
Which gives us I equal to 604.0 ch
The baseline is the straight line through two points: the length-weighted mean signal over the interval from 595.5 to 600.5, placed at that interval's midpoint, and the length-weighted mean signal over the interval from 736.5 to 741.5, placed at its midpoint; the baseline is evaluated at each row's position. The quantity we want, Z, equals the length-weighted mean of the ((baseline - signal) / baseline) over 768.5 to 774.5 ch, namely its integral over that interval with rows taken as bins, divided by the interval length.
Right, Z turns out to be -0.11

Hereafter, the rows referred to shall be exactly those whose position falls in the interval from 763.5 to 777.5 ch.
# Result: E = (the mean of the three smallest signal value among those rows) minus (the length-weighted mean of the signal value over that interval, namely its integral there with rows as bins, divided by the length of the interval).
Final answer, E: -10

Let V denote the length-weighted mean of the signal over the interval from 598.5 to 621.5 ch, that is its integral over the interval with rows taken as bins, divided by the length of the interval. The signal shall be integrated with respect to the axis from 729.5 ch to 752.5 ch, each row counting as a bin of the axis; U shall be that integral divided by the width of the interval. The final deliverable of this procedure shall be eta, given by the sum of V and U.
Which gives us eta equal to 411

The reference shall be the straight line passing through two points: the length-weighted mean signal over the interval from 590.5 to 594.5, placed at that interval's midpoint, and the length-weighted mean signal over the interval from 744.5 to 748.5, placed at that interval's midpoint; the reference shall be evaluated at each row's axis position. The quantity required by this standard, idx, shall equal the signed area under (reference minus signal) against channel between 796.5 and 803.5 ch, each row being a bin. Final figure 26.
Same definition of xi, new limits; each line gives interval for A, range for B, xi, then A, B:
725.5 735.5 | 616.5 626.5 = 2.61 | 215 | 195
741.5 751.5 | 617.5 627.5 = 2.64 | 244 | 195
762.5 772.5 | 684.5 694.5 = 2.64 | 259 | 177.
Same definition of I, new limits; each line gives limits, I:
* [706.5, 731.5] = 730.0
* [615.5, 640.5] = 621.0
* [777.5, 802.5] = 786.0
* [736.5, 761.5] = 754.0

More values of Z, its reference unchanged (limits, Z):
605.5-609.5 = 0.02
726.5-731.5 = 0.10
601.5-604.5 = -0.01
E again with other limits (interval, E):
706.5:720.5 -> -15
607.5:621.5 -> -11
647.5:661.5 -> -9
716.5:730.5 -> -13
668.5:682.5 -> -11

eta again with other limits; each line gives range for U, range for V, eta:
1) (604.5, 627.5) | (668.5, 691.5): 362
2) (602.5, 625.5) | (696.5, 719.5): 361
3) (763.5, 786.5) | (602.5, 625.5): 443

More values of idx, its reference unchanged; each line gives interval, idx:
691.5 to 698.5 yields 427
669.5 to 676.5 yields 244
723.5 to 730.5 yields 219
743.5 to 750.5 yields -19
